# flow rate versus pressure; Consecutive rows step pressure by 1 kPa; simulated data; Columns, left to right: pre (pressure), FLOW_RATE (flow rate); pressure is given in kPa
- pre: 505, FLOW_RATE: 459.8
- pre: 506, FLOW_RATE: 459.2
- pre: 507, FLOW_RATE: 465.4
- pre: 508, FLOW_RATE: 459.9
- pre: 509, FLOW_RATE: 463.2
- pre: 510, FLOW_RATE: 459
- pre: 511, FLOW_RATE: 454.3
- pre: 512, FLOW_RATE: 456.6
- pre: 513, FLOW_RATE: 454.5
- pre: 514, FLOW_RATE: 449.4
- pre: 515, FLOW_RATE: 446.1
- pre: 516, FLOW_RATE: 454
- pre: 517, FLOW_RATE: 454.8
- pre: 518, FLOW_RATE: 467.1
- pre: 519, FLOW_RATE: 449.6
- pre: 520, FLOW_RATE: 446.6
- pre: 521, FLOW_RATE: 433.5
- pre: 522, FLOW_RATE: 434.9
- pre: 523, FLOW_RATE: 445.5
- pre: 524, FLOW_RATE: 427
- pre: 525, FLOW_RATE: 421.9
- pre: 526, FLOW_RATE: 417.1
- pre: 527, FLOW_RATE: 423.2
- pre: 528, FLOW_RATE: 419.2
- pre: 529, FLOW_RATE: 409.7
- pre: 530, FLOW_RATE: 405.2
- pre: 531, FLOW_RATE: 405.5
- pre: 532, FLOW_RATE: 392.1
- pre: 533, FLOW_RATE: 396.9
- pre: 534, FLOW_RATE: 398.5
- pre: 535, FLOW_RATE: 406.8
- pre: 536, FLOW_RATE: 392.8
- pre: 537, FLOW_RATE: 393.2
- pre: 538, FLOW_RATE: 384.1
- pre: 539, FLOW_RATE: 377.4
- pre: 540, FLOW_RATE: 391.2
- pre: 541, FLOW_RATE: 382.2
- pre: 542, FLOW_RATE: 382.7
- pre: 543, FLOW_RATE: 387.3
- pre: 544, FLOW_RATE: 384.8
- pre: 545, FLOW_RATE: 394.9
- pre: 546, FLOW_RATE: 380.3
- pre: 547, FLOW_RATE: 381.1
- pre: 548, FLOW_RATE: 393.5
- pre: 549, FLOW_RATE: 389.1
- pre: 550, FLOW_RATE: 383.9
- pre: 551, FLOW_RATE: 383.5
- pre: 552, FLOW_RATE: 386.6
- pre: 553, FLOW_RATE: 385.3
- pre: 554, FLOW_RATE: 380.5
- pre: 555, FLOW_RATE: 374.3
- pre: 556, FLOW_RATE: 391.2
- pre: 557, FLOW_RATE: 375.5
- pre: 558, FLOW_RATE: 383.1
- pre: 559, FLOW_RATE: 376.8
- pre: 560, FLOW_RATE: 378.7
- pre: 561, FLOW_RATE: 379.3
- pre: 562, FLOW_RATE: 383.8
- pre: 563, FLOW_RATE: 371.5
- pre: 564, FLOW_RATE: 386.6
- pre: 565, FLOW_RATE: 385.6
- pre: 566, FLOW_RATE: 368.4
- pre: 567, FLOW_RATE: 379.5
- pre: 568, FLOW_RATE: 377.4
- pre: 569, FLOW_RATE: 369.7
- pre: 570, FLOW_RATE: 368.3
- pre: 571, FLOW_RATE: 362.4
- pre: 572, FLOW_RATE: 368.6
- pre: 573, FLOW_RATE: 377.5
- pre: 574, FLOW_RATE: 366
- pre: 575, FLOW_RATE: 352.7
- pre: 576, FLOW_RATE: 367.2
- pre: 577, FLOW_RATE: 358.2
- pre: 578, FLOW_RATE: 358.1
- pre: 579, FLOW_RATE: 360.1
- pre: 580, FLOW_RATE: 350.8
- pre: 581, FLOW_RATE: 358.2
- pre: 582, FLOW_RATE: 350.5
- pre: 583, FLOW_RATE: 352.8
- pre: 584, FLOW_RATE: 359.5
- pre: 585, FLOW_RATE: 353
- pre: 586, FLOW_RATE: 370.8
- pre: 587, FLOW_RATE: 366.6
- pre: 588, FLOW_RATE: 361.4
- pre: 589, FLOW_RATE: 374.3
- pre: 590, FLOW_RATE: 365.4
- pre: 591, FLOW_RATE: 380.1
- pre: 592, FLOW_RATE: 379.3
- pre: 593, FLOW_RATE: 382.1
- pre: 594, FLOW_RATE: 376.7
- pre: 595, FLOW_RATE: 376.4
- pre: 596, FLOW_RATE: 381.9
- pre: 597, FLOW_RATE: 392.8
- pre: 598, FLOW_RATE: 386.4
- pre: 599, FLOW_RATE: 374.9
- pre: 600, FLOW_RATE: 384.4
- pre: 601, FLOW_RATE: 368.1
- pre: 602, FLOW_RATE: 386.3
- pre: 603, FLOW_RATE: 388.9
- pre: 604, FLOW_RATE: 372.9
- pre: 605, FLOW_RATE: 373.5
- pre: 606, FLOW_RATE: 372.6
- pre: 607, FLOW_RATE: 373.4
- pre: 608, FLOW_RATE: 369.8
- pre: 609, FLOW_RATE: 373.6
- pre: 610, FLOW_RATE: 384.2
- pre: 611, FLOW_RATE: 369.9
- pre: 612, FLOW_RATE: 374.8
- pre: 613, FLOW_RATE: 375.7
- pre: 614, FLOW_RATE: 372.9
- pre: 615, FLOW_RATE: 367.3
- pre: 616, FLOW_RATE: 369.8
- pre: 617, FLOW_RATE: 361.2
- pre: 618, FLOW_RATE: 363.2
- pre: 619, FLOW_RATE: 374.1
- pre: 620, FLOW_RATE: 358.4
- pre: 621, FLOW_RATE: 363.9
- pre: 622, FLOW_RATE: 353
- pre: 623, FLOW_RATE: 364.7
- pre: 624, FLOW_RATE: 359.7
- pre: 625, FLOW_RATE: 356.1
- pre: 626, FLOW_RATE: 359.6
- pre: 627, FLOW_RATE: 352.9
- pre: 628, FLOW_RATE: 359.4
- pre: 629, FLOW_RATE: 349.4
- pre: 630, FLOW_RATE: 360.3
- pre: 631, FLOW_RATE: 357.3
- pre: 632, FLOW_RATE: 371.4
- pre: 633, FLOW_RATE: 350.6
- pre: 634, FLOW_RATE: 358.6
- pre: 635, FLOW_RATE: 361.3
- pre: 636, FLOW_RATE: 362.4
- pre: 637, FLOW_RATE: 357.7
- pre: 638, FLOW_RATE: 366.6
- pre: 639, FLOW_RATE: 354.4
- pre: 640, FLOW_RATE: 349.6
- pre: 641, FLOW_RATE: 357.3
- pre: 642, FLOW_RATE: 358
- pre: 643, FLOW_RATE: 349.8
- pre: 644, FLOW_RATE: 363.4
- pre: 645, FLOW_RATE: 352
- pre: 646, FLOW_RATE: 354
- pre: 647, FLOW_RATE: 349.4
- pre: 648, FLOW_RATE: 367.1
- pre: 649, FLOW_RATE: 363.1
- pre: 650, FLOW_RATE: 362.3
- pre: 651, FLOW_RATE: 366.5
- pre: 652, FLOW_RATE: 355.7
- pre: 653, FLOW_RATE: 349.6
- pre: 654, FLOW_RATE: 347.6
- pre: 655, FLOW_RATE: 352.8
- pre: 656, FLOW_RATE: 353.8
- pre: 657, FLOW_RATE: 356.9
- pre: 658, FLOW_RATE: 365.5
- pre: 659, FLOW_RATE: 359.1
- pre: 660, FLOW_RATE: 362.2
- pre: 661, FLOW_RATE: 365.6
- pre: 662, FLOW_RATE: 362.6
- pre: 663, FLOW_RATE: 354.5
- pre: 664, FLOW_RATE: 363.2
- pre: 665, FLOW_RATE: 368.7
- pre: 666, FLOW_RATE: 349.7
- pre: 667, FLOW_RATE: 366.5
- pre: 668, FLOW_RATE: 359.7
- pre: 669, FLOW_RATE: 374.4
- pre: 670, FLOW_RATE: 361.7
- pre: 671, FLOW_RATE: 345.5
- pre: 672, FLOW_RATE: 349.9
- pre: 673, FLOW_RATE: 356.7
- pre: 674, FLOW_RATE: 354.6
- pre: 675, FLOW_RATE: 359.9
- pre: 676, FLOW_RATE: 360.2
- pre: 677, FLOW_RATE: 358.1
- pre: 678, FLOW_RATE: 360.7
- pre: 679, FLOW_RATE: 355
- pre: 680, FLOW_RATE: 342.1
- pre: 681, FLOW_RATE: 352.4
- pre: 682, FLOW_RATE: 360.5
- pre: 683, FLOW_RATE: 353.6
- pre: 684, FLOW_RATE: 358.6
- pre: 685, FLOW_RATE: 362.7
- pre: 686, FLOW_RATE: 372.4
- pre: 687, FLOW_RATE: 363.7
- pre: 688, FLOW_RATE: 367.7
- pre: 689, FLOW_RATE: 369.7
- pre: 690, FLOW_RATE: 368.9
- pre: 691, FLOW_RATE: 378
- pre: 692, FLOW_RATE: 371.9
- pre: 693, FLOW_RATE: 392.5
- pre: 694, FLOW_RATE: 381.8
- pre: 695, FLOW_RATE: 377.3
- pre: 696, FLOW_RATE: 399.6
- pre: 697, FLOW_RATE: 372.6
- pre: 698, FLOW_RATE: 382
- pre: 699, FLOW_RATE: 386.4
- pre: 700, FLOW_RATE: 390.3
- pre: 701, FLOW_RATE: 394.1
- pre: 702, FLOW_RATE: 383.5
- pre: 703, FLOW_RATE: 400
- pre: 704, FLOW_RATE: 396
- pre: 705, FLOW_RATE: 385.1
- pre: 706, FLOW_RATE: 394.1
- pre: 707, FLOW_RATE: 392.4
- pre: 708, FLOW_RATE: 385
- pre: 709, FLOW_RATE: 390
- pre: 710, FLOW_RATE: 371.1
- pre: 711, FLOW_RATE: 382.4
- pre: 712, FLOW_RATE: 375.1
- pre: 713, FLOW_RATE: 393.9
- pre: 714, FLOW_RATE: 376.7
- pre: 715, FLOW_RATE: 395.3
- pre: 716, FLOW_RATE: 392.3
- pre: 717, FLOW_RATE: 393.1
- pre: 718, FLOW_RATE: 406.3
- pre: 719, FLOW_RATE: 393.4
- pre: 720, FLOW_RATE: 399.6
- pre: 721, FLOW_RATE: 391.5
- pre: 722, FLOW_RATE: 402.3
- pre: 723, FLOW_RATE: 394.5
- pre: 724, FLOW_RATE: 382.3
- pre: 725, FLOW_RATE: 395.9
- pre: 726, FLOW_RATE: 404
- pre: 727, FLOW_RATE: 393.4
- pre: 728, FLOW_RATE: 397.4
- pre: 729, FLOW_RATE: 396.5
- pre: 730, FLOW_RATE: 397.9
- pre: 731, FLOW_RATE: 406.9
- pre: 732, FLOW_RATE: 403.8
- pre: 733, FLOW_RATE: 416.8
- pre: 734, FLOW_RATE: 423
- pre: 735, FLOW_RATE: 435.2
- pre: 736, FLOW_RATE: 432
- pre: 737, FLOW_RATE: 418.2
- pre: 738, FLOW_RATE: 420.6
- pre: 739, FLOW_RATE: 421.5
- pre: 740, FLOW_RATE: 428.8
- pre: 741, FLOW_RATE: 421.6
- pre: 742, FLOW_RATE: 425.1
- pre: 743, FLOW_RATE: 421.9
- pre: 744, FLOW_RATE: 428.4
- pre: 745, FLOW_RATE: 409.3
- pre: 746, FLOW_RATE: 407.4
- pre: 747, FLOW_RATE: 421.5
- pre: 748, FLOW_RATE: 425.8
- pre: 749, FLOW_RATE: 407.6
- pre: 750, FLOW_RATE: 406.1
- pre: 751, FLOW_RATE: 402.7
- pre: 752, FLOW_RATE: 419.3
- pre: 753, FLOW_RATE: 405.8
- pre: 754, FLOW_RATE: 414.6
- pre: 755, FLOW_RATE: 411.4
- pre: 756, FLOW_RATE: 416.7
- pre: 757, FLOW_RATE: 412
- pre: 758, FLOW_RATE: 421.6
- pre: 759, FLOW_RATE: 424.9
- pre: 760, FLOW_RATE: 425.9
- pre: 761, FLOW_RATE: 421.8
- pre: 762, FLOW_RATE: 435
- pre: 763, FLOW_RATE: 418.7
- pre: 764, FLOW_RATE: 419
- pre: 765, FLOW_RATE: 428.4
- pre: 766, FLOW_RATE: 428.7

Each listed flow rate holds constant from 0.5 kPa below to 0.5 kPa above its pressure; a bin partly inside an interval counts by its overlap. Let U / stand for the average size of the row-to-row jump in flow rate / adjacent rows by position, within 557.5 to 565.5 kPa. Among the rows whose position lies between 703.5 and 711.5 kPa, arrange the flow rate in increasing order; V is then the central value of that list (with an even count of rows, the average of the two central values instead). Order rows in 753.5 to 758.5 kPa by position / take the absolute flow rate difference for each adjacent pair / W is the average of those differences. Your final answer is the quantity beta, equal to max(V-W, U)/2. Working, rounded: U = 6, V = 388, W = 6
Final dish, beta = 191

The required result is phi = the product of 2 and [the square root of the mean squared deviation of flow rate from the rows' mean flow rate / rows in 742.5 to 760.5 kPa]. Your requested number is 16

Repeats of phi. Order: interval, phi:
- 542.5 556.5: 11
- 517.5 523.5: 22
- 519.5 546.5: 40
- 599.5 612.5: 13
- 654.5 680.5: 14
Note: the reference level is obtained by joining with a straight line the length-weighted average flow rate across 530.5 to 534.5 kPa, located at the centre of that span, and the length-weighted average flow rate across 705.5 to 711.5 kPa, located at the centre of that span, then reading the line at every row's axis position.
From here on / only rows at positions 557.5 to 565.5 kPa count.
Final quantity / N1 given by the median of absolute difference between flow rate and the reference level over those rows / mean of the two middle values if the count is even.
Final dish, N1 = 15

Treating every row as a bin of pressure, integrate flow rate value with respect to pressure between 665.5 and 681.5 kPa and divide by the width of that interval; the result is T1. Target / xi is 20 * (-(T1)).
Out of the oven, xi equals -7134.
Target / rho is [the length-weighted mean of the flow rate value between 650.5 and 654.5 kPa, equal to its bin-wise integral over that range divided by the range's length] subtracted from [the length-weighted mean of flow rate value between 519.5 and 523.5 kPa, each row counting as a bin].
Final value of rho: 85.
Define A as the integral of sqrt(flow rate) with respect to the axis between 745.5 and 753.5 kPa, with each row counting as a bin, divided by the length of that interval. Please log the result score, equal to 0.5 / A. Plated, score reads 0.0246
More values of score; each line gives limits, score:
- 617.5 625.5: 0.0263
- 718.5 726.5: 0.0251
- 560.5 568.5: 0.0257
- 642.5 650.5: 0.0264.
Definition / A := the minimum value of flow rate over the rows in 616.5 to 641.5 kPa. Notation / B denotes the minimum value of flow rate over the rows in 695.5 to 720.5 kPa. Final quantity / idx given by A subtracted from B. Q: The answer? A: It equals 22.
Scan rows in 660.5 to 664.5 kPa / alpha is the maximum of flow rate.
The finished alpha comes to 365.6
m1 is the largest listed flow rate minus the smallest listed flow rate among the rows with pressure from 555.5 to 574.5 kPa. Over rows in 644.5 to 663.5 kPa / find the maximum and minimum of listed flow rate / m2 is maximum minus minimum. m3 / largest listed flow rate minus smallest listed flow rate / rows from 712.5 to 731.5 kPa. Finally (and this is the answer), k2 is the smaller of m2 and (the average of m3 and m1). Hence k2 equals 19.5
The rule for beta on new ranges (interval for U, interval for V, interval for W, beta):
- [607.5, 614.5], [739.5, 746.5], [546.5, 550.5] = 207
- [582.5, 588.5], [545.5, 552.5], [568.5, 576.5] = 188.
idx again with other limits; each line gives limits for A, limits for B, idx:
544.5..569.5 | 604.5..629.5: -19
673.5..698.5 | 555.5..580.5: 9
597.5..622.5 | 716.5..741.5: 29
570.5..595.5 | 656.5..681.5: -8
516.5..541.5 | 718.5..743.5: 5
